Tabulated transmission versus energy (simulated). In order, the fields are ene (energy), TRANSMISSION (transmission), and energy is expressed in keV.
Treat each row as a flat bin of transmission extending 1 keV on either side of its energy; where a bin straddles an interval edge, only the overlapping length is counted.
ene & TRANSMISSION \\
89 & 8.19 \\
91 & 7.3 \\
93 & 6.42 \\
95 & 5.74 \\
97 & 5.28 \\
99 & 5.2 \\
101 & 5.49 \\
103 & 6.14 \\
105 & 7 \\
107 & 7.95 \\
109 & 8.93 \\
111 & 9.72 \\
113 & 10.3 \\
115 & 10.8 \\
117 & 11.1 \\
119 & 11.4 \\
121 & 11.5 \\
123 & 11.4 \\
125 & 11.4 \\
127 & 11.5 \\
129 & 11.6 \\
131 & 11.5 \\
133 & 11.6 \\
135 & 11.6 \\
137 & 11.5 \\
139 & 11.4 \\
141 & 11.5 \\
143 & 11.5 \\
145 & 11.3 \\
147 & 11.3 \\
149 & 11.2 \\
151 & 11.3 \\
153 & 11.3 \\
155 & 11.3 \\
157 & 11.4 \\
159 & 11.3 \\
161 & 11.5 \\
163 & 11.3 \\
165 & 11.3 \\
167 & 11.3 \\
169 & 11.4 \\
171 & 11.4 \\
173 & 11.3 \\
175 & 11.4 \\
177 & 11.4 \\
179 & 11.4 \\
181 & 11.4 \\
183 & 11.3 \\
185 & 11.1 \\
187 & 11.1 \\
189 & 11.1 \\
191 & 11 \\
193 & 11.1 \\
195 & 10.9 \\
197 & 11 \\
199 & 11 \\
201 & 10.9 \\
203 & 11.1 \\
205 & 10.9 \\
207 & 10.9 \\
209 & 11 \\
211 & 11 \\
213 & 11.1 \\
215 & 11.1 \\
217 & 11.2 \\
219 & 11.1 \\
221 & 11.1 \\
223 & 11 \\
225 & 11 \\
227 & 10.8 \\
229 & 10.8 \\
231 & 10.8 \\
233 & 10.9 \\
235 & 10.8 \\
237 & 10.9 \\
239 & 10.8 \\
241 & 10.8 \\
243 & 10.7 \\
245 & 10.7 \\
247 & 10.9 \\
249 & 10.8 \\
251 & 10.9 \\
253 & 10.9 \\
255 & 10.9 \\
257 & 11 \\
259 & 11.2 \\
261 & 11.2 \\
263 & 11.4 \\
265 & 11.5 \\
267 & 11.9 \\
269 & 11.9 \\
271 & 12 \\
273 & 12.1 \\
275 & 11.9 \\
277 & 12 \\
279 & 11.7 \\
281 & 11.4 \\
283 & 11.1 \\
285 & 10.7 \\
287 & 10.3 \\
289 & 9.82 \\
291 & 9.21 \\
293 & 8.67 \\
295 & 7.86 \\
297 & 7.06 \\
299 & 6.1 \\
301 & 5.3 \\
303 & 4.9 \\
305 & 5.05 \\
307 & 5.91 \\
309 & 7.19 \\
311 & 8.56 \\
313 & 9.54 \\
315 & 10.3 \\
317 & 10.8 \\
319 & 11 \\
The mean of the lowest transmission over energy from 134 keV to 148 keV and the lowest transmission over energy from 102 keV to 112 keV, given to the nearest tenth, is 8.7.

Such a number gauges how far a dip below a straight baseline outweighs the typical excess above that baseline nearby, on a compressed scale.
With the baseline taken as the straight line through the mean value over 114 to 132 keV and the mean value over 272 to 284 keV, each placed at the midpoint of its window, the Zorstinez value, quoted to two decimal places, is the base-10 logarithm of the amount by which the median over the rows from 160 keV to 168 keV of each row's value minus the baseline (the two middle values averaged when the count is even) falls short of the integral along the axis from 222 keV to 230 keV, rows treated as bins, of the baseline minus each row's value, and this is 0.75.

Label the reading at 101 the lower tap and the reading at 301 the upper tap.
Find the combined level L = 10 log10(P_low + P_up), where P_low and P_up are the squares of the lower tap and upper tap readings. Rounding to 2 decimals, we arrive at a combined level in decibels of 17.65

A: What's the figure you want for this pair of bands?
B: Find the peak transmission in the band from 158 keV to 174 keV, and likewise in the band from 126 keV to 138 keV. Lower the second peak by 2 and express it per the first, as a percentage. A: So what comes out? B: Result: 83.5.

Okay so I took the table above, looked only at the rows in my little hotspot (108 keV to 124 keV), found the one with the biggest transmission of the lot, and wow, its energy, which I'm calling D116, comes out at 121 keV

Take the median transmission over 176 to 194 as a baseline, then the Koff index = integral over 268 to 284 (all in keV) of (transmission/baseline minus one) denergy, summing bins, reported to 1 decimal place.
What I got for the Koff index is 1.0 keV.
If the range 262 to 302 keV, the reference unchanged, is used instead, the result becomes -3.3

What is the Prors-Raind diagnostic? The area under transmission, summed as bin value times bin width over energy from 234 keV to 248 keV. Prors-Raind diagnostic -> 151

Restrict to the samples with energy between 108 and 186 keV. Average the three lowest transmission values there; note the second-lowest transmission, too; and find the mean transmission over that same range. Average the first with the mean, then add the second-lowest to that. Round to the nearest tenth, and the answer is 20.2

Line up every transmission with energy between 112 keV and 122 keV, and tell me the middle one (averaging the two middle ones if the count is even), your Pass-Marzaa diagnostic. 11.1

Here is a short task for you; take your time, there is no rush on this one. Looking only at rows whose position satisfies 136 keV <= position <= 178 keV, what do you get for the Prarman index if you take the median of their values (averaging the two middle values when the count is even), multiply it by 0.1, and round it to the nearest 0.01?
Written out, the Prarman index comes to 1.13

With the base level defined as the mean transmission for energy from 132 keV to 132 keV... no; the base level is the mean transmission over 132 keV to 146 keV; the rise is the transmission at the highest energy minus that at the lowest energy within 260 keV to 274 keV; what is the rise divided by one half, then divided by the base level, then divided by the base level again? 0.014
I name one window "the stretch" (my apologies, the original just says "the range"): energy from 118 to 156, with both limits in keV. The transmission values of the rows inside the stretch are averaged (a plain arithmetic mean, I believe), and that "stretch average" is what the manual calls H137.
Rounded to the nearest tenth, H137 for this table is 11.4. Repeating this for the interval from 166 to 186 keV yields 11.3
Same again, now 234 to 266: 11.0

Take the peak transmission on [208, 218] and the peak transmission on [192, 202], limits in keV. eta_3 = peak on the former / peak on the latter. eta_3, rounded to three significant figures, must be 1.01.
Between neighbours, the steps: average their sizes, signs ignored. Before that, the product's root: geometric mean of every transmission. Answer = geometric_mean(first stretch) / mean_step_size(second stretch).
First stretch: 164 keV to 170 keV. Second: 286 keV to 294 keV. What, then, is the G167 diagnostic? 21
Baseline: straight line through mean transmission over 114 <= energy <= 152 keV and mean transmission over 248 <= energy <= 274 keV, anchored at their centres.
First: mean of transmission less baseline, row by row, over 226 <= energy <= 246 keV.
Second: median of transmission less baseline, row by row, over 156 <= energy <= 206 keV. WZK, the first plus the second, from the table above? -0.65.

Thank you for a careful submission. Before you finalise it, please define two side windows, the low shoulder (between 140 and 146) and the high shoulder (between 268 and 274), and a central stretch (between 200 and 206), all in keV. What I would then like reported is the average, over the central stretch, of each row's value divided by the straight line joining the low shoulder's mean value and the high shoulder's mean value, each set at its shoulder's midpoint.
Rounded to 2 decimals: 0.94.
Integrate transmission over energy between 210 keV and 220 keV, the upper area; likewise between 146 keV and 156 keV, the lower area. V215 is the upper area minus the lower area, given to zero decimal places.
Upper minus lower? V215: -2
